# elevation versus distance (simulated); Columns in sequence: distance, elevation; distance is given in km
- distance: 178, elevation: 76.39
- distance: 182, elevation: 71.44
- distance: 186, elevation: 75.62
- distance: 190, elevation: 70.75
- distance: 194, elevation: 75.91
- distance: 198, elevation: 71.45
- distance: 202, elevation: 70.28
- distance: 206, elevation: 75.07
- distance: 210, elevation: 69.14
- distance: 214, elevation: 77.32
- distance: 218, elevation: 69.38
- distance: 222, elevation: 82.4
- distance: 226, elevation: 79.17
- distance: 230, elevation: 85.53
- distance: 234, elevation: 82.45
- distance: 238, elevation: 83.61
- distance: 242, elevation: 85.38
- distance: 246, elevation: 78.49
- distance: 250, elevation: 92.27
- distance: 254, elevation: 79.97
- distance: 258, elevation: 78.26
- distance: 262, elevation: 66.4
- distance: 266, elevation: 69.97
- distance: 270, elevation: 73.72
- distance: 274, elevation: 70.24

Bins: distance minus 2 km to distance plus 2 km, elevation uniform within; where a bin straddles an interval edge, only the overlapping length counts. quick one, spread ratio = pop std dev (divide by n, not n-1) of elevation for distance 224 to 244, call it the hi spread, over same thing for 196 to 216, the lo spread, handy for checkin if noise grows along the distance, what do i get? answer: 0.8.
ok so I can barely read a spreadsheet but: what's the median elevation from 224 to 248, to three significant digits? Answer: 83.0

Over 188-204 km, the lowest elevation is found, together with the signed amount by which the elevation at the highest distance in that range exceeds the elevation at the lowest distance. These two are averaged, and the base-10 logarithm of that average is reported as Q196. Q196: 1.54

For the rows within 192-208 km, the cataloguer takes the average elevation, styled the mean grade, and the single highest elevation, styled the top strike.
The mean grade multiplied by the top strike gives 5555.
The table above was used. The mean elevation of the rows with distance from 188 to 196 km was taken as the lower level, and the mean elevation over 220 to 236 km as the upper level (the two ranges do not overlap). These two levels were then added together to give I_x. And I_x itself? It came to 156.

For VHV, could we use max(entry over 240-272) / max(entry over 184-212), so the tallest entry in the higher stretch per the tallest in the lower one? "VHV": 1.22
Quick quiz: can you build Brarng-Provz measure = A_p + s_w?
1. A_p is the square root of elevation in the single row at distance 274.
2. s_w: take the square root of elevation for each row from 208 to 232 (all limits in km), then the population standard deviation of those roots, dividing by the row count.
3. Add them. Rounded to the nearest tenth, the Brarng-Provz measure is 8.7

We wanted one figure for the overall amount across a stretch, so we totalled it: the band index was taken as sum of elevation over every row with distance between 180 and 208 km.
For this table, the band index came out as 511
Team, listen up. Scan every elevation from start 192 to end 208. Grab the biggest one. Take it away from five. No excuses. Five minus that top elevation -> -70.9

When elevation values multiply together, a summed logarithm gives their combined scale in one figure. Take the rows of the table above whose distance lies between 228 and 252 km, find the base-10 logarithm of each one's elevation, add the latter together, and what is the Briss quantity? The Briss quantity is 11.6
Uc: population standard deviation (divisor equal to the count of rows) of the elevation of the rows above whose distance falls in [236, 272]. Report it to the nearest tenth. 7.5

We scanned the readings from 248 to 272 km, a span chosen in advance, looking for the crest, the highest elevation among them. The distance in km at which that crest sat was 250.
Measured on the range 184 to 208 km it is 194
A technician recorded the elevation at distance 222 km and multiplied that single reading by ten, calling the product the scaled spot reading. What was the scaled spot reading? 824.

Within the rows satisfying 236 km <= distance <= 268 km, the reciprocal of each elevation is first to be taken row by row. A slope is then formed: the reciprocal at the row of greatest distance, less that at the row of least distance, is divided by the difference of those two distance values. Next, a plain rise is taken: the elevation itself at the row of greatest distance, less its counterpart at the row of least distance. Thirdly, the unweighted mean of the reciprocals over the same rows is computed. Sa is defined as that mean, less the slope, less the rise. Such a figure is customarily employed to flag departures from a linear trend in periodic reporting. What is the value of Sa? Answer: 14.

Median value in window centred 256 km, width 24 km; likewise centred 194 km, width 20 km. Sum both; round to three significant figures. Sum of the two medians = 150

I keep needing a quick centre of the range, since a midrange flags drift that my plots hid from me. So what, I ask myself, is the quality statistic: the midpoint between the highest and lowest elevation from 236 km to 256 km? 85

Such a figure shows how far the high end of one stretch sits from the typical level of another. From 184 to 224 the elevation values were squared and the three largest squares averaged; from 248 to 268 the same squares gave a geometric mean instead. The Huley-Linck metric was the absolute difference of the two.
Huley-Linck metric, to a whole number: 269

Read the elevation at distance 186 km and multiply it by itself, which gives 5718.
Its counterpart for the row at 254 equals 6395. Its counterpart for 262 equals 4409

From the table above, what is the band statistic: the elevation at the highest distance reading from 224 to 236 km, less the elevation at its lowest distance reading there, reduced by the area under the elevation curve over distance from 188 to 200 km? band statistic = -869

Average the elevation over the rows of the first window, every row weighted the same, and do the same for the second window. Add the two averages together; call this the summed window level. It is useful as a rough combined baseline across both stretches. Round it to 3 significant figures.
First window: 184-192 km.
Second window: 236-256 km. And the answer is 157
